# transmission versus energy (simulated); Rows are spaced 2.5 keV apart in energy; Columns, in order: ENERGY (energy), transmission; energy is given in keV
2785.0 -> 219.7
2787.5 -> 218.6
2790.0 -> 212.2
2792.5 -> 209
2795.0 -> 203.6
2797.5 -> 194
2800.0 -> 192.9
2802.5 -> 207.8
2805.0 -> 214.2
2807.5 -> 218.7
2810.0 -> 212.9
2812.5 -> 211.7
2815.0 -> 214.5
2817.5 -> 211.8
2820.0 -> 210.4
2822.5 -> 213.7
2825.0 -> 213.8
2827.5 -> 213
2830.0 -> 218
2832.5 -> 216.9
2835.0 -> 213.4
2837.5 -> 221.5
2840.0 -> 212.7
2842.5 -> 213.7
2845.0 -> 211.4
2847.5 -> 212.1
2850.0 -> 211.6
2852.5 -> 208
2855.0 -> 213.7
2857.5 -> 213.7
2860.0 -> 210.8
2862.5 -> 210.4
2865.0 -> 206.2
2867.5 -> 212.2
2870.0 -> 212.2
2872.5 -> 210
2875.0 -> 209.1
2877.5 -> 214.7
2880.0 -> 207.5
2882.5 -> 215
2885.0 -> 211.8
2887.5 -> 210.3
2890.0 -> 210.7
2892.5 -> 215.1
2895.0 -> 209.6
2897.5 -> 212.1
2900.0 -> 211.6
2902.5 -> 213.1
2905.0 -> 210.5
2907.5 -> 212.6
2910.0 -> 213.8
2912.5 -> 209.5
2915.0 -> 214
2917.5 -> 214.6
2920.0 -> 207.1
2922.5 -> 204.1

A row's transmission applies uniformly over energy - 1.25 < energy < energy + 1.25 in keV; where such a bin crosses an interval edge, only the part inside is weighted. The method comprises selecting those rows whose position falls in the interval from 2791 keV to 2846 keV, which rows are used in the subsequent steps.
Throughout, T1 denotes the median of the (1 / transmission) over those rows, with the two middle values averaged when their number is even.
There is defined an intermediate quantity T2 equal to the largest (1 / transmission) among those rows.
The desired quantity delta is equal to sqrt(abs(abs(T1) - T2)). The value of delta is 0.0221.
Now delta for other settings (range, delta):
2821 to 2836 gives 0.0041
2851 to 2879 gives 0.0103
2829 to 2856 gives 0.0110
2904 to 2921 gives 0.0112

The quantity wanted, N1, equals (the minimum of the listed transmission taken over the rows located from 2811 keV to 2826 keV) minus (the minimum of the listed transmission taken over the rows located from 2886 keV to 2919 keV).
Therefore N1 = 1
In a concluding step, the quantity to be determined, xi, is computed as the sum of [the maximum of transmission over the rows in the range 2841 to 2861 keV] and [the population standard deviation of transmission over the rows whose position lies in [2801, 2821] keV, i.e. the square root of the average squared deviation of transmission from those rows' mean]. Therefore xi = 217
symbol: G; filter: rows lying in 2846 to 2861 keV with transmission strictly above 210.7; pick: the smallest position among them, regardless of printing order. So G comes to 2847.5 keV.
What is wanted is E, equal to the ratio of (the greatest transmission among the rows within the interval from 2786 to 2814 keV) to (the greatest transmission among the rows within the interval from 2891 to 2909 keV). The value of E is 1.02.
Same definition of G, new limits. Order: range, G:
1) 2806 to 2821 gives 2807.5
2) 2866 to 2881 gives 2867.5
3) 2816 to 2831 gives 2817.5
